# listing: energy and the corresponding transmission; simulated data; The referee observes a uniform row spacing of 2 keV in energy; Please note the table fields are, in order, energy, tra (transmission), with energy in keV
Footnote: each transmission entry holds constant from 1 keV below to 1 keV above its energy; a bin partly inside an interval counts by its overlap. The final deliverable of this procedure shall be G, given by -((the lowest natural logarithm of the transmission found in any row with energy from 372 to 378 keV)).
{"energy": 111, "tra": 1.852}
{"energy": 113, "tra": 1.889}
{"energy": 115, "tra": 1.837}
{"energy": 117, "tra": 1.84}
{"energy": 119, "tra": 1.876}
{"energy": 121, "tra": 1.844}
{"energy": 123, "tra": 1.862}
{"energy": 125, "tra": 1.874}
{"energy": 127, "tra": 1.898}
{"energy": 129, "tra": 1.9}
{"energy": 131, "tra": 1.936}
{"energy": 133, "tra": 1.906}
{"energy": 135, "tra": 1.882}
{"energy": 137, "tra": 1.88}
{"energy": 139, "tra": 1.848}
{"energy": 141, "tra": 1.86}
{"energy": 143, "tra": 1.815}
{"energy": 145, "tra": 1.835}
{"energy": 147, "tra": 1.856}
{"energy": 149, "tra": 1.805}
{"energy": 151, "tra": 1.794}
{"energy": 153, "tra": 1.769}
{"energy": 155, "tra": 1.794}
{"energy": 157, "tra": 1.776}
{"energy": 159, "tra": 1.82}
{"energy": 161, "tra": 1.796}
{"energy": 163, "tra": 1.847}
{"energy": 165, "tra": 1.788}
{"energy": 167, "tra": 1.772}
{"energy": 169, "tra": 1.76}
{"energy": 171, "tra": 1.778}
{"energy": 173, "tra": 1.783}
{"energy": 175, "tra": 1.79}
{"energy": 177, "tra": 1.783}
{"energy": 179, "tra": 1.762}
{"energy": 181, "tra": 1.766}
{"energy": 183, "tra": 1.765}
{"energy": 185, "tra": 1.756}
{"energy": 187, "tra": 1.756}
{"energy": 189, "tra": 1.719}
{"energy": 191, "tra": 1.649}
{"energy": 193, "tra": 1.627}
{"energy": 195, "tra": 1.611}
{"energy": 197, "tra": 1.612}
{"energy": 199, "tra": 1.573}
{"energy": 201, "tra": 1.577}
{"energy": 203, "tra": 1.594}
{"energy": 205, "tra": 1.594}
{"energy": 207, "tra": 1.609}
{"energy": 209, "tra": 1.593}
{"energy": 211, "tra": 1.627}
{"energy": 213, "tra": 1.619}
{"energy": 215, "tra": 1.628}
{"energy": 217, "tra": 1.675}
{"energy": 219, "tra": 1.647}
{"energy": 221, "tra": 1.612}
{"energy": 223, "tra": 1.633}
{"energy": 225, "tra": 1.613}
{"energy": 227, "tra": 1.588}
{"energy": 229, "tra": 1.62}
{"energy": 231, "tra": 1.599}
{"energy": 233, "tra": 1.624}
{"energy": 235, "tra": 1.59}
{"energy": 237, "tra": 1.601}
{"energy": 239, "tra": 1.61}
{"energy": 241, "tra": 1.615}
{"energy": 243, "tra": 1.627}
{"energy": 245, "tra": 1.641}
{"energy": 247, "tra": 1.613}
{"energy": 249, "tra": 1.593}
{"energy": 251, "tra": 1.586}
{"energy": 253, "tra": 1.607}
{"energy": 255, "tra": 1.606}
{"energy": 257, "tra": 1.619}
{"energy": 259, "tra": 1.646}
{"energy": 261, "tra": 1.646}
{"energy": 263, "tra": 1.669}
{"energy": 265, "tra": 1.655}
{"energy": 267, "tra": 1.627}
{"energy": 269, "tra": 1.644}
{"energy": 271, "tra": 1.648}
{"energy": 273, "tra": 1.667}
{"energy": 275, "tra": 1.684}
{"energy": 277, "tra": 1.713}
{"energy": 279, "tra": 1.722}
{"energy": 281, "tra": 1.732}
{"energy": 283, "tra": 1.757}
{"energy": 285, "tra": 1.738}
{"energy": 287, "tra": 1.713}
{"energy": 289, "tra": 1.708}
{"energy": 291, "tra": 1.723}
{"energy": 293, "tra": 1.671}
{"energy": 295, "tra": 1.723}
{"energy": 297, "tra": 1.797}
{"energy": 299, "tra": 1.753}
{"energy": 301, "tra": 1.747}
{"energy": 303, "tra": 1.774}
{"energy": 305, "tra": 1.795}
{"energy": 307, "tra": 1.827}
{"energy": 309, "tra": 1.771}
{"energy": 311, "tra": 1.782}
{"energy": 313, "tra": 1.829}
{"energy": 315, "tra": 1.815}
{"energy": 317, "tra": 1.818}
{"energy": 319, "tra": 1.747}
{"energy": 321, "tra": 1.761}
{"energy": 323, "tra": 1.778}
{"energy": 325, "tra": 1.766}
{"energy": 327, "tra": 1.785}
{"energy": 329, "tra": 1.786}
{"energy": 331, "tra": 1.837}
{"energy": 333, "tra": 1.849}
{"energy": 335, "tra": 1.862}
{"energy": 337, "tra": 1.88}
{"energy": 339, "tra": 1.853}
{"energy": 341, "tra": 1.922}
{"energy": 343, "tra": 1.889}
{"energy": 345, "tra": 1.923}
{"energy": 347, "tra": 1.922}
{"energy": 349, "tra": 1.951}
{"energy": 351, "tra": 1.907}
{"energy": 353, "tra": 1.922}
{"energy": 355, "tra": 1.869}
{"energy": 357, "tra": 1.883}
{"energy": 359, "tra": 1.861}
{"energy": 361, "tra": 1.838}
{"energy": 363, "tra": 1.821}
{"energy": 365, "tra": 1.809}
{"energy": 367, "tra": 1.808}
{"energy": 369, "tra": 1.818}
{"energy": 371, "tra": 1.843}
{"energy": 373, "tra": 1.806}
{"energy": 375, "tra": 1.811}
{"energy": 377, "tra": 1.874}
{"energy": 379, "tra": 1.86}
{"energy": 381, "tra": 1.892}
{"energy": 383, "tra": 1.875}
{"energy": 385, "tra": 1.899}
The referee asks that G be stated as -0.59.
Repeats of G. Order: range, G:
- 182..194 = -0.49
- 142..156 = -0.57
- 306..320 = -0.56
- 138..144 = -0.60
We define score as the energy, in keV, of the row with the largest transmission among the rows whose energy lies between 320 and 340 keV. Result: 337 keV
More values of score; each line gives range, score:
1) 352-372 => 353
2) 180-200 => 181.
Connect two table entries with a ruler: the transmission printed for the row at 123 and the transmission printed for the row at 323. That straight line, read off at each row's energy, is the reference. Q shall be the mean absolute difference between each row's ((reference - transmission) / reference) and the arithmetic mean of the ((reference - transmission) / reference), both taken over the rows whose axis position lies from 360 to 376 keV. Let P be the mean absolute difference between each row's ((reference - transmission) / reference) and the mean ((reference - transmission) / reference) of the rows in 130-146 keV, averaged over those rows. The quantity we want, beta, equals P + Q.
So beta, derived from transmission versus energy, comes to 0.021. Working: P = 0.016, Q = 0.0058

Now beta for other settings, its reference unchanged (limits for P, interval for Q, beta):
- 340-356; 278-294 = 0.019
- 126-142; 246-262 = 0.021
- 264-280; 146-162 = 0.026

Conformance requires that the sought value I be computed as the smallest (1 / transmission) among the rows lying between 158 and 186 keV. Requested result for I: 0.54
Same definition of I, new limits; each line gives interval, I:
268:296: 0.57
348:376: 0.51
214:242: 0.60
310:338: 0.53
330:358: 0.51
